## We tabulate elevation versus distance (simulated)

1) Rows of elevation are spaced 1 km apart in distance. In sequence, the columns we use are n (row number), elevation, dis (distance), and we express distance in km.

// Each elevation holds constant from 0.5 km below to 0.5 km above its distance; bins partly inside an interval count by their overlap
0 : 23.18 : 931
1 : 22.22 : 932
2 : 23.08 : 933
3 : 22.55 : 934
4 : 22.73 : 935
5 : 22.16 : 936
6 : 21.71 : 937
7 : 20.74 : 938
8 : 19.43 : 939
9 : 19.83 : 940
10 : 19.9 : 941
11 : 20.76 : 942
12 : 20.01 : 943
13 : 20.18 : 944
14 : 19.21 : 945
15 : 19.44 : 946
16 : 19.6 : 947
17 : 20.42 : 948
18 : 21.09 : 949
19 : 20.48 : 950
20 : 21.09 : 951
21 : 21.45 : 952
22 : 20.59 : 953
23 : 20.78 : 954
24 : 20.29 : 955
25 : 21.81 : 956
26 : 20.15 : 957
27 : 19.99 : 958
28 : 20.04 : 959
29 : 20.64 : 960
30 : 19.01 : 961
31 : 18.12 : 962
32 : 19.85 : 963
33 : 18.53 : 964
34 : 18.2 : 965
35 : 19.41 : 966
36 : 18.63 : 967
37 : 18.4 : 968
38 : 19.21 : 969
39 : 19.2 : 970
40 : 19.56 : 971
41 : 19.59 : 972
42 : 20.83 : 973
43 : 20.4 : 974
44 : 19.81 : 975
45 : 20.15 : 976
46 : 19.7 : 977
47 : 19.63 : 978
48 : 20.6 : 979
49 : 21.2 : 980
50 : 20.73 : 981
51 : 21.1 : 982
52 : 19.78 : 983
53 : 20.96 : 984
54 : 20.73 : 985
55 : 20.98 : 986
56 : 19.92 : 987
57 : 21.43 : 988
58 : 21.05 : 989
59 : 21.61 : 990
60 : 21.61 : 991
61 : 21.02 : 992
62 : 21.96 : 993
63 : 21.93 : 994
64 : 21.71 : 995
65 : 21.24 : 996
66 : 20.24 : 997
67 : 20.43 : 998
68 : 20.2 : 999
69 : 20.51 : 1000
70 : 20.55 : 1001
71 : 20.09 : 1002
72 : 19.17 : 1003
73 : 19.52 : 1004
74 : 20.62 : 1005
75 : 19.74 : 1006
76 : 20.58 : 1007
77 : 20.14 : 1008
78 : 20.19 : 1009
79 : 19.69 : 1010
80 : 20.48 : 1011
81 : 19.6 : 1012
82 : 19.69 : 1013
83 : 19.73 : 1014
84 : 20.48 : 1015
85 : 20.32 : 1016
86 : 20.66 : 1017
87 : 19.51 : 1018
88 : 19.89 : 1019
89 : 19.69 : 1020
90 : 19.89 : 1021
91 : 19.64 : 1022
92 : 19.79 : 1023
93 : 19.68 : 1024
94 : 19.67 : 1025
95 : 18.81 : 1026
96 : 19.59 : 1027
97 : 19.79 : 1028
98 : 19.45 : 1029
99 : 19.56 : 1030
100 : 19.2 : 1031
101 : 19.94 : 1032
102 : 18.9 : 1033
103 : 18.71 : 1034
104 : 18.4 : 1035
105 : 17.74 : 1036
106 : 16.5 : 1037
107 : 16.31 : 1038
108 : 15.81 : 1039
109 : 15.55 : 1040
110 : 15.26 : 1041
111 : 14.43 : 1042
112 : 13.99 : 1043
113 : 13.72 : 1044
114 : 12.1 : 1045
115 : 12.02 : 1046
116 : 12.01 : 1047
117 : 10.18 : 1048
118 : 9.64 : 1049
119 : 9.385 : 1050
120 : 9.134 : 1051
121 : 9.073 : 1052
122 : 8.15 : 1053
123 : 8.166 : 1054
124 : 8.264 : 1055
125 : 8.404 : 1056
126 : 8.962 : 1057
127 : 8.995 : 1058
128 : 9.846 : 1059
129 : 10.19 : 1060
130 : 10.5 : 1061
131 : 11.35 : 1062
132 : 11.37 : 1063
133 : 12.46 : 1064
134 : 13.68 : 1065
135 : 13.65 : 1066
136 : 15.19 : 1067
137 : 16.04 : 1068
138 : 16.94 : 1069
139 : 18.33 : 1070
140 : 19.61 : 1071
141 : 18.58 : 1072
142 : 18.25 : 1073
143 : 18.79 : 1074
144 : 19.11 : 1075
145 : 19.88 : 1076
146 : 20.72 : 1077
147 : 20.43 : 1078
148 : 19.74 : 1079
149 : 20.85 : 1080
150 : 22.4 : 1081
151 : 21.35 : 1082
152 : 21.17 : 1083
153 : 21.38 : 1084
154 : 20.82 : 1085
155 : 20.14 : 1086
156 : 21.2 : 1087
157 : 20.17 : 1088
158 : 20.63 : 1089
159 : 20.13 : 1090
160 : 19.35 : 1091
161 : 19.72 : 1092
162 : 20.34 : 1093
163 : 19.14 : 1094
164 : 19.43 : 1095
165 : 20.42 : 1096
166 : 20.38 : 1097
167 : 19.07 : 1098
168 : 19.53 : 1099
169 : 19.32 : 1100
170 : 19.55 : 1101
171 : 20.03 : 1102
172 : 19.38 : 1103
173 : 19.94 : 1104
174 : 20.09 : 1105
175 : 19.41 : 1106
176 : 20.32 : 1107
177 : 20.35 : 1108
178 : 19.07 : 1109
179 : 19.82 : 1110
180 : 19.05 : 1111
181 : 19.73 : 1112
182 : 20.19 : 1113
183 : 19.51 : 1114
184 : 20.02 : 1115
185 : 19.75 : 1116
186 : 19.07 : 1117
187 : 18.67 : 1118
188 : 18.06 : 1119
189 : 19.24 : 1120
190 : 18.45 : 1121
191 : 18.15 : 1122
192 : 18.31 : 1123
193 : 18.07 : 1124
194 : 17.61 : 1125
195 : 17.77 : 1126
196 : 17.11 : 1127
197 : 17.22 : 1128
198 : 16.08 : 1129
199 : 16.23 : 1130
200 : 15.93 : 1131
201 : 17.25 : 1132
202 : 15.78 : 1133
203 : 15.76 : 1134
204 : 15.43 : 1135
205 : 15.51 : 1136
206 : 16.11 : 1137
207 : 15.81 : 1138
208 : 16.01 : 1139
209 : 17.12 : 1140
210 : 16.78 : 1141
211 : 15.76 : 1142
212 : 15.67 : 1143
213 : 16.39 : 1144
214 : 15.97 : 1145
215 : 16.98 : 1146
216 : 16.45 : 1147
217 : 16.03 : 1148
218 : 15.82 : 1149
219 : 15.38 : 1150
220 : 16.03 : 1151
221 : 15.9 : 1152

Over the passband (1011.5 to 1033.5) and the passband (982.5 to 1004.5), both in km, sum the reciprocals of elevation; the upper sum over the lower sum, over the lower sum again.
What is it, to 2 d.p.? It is 0.99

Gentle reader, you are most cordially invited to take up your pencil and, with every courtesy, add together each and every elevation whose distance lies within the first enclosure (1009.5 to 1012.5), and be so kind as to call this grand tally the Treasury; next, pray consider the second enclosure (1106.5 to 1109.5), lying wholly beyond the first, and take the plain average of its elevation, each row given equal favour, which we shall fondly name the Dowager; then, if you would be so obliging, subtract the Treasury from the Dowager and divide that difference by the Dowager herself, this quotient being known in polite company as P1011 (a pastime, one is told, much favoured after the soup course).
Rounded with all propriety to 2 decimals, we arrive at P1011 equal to -2.00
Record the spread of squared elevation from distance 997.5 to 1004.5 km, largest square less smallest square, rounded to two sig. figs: 55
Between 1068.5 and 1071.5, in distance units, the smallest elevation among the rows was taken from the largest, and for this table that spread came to 2.7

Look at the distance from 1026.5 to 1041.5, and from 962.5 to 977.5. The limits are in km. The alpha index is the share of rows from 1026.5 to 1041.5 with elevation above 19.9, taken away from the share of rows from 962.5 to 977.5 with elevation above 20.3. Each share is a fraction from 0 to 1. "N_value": 0.1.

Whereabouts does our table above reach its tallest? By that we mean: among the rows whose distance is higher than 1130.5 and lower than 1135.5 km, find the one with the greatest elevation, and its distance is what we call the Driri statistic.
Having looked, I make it 1132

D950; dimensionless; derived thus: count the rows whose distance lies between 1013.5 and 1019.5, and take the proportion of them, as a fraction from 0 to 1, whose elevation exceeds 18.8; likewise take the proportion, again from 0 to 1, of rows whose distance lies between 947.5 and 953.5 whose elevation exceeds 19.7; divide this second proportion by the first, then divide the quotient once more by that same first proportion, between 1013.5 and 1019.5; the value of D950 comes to 1.0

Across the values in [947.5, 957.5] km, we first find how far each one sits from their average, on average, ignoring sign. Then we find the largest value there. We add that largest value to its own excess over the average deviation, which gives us 43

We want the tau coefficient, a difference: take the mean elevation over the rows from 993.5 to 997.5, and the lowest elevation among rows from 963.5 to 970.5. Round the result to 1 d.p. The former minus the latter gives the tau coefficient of 3.1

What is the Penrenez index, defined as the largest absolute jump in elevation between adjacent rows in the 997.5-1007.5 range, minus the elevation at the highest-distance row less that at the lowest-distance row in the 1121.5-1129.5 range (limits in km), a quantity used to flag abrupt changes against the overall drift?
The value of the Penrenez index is 3.2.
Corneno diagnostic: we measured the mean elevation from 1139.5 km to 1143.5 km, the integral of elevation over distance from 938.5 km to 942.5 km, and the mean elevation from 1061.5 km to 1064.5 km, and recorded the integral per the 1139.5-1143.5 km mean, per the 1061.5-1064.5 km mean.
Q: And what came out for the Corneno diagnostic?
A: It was 0.42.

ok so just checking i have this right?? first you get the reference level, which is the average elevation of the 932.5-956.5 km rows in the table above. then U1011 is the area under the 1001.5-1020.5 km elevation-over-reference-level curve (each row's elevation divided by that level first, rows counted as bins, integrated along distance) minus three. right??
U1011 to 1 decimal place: 15.3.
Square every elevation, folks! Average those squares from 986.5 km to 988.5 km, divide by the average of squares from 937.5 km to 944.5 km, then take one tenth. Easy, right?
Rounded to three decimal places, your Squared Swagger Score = 0.106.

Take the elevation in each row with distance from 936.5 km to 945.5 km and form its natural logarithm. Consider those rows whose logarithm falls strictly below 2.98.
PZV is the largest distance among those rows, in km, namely 945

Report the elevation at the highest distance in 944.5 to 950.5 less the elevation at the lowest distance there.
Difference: 1.3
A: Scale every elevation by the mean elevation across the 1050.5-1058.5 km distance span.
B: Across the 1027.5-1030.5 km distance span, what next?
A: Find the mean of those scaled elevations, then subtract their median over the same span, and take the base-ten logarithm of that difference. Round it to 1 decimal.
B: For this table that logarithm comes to -2.3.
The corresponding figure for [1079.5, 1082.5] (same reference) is -1.7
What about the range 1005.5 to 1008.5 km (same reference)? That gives -2.8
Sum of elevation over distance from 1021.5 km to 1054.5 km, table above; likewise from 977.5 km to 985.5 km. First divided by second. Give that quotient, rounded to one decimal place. 3.1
